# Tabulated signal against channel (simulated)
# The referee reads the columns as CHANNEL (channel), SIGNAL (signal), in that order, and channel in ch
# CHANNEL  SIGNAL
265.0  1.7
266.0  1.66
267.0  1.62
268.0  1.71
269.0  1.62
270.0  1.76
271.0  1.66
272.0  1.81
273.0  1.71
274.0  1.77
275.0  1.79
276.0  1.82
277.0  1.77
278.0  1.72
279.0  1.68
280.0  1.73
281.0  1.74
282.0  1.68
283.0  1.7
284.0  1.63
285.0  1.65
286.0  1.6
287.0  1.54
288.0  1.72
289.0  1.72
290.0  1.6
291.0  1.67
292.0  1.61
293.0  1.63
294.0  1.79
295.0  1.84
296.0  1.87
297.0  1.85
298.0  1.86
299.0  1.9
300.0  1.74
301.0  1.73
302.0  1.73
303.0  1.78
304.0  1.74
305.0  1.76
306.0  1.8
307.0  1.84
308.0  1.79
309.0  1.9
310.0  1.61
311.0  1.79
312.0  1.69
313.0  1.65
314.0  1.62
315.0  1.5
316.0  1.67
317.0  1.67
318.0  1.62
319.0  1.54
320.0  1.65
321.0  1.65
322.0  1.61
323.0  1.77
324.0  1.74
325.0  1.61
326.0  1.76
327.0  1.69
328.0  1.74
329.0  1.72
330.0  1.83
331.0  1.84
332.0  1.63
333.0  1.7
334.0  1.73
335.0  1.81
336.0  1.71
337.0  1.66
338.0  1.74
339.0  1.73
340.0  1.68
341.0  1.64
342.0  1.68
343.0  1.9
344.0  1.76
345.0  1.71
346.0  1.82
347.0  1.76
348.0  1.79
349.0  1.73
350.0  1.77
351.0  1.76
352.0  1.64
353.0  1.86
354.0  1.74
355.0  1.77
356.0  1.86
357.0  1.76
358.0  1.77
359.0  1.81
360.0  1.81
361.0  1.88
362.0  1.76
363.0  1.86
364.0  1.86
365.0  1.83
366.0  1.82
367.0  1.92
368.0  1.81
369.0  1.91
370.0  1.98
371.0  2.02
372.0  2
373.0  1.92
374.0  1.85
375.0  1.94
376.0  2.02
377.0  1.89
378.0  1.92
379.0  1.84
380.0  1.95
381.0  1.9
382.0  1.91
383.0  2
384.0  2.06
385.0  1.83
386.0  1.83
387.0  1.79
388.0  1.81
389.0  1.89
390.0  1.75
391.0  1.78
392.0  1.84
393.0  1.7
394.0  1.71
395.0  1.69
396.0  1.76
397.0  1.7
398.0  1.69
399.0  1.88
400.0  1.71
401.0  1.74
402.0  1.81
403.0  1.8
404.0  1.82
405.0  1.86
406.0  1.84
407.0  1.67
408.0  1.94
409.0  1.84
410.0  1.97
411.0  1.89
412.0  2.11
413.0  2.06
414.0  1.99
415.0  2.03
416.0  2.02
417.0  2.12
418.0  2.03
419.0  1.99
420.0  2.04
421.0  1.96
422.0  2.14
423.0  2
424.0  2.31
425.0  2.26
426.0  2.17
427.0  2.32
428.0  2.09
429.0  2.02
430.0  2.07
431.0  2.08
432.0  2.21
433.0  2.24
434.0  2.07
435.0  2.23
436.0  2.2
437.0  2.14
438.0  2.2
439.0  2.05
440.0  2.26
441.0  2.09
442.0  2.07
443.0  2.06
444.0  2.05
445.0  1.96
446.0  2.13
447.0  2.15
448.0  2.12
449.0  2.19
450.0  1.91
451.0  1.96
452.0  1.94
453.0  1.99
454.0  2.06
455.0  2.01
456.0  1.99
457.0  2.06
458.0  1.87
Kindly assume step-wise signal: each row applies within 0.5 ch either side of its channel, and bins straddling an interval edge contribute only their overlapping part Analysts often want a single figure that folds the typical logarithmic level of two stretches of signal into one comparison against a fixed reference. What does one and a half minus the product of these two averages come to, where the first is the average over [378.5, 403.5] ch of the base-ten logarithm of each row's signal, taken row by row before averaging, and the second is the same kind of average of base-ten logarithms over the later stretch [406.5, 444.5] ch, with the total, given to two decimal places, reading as 1.42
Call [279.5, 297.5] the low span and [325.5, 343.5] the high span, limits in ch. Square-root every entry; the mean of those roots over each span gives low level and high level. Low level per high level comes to 0.99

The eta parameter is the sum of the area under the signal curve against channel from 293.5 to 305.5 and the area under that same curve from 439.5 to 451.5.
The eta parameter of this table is 47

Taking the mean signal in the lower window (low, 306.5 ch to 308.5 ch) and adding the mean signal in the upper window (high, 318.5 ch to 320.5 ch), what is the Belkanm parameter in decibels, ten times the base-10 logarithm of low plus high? 5.3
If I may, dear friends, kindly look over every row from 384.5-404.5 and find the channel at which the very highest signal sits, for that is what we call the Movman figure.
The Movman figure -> 389.0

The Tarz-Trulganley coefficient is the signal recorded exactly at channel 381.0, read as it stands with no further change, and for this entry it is 1.9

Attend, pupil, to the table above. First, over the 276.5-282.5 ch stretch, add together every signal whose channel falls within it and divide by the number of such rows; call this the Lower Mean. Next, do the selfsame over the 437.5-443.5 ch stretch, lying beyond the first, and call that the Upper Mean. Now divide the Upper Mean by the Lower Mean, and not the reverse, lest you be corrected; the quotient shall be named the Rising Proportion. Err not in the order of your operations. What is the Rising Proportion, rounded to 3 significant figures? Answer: 1.23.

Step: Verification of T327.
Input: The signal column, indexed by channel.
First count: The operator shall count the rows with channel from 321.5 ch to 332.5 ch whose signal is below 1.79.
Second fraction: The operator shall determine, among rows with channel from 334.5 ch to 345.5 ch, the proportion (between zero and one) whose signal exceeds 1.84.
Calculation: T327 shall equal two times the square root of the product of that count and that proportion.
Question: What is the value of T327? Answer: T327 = 1.81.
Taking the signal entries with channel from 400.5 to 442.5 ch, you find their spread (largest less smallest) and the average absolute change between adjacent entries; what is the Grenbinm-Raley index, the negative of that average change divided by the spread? -0.155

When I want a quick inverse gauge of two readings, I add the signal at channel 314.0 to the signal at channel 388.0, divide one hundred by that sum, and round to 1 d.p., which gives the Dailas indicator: 29.2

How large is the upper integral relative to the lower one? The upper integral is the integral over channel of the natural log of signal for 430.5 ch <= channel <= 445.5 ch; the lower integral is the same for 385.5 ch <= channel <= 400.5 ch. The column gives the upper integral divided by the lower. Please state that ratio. 1.32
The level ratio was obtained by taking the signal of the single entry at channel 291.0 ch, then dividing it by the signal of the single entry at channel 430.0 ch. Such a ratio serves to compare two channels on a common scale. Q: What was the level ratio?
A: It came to 0.81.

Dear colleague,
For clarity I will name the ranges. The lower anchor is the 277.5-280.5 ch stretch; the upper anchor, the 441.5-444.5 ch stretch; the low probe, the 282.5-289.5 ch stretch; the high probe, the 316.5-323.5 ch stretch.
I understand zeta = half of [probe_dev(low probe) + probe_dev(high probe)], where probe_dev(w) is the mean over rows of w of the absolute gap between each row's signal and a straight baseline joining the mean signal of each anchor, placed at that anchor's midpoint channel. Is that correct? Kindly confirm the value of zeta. 0.113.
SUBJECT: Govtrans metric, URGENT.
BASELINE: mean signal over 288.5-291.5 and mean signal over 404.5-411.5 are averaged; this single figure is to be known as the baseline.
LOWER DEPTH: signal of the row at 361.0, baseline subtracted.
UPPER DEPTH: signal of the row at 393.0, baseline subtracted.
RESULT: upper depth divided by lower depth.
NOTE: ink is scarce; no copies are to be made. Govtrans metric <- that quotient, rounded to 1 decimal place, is -0.5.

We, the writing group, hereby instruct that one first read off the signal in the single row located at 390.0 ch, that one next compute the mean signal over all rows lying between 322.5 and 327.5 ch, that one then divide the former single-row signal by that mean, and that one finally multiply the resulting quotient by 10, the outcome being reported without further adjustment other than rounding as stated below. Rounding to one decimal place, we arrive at 10.2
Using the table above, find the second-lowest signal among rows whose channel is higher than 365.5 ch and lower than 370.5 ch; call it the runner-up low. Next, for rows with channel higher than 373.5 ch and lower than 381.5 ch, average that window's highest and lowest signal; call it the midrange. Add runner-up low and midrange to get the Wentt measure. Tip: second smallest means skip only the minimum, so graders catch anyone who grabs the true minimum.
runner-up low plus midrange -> 3.75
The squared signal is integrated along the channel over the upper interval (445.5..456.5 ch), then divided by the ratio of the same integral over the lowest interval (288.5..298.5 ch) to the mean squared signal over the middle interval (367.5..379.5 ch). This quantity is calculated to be 5.6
